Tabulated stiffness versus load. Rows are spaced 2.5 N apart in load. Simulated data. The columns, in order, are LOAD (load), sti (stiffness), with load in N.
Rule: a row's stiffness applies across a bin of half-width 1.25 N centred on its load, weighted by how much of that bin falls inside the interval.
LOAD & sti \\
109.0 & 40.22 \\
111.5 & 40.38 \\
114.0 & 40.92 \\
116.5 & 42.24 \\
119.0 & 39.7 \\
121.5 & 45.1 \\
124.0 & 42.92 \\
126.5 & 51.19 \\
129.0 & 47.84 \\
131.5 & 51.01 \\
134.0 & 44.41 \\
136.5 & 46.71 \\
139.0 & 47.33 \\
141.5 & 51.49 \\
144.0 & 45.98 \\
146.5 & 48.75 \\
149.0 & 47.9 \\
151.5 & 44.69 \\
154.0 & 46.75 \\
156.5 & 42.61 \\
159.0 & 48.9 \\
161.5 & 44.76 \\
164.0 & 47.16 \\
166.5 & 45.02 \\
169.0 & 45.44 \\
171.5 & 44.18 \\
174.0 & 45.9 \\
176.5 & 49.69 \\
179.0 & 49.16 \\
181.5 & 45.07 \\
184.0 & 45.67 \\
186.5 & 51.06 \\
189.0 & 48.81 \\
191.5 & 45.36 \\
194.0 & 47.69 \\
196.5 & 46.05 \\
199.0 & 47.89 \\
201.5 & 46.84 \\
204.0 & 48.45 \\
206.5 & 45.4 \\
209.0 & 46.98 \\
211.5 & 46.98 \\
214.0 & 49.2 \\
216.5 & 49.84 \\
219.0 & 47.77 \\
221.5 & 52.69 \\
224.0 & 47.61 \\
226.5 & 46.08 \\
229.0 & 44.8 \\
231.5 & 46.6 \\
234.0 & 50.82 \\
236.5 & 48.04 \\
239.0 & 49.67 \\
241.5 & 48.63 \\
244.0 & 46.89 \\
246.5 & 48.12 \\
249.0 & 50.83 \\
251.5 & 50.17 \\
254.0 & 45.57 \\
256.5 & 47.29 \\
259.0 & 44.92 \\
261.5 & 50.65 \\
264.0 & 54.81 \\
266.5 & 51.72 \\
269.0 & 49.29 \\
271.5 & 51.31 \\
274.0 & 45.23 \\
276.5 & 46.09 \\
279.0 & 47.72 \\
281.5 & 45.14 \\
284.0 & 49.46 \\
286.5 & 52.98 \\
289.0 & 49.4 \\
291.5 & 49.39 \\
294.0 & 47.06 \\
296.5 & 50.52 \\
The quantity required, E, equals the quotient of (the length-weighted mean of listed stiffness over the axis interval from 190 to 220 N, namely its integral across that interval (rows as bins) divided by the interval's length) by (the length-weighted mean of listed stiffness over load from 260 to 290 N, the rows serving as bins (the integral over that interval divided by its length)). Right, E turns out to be 0.96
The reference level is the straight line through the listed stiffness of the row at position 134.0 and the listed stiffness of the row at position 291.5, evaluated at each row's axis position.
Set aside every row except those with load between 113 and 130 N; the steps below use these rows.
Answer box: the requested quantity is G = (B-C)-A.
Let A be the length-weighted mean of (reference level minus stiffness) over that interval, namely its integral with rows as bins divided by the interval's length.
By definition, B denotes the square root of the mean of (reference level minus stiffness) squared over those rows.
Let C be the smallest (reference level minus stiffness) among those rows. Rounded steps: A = -0.3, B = 3.7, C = -7.0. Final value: 11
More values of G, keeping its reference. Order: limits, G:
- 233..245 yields 6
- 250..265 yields 10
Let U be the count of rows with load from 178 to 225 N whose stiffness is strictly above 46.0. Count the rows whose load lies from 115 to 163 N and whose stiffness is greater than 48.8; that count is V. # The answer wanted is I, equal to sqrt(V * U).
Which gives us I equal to 7.7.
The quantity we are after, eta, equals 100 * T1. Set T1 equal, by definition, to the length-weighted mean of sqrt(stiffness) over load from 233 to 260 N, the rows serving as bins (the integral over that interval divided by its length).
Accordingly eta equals 695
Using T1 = 6.95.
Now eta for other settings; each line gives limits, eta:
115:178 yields 680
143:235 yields 686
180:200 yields 687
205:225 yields 695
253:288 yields 698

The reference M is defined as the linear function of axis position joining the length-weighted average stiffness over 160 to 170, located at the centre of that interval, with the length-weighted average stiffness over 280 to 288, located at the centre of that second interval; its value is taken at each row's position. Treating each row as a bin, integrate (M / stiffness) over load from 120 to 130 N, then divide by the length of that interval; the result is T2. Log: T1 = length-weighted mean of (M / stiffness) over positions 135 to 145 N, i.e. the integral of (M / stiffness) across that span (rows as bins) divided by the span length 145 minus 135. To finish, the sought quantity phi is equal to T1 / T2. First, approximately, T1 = 0.94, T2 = 0.961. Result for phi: 0.98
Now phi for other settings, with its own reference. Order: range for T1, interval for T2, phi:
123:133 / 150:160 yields 0.93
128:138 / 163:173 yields 0.94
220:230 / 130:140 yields 1.05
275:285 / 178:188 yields 1.08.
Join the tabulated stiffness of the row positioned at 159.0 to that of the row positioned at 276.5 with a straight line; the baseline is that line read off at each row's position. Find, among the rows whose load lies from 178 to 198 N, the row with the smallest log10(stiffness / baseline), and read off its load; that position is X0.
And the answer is 181.5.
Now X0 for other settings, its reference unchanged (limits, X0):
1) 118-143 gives 119.0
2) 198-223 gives 206.5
